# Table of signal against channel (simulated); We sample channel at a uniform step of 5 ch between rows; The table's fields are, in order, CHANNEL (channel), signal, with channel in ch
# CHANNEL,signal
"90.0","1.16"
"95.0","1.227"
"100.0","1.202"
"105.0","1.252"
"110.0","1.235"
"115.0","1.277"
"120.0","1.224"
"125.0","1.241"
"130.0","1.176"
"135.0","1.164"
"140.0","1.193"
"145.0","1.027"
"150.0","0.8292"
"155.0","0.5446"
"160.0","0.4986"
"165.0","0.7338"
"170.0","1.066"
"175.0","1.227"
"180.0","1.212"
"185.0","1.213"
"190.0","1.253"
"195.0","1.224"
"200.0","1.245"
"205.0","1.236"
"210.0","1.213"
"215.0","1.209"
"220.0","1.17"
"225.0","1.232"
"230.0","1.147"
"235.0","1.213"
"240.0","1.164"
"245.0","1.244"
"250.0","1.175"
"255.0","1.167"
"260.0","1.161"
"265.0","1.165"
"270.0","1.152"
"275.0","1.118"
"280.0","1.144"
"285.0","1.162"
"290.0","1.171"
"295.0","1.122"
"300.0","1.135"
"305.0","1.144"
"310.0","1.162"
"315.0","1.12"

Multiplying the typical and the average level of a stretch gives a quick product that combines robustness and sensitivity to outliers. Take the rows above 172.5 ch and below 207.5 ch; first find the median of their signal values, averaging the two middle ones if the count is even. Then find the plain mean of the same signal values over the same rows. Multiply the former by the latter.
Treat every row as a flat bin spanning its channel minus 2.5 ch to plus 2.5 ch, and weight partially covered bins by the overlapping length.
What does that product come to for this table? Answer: 1.51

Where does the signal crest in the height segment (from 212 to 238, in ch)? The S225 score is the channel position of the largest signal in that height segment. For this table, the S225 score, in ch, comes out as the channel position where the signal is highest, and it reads 225.0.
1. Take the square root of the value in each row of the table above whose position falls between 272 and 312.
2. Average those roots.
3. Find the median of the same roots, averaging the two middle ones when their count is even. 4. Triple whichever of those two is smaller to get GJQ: 3.21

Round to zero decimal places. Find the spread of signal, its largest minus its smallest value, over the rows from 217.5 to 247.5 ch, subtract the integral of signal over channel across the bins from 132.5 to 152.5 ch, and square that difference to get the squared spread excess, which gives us 440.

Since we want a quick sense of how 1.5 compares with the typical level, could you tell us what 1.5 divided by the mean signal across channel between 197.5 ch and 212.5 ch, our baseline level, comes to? 1.22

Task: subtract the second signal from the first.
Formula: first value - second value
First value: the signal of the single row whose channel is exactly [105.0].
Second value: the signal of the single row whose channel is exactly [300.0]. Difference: 0.12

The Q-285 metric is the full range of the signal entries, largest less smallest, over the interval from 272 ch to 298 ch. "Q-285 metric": 0.053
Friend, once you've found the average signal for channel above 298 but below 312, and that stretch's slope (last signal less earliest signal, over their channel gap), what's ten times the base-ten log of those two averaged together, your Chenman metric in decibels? -2.4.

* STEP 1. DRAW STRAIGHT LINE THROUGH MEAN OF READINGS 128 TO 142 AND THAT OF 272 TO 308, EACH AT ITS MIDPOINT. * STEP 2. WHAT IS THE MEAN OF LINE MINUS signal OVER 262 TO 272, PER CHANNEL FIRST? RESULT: -0.011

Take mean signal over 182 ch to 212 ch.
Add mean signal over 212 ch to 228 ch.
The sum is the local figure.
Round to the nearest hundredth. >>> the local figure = 2.43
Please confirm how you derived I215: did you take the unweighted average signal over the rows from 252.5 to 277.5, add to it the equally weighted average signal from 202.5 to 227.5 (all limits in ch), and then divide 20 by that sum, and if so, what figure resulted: 8.46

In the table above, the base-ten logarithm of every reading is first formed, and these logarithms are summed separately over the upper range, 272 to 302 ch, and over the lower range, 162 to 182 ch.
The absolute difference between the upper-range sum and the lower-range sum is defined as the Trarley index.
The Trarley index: 0.28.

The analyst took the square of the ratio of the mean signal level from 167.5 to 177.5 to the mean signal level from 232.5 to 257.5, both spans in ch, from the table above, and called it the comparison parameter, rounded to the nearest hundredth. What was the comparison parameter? 0.92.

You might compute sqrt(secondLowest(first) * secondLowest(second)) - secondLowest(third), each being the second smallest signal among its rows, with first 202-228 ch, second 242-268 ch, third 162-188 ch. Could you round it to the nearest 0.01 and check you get 0.12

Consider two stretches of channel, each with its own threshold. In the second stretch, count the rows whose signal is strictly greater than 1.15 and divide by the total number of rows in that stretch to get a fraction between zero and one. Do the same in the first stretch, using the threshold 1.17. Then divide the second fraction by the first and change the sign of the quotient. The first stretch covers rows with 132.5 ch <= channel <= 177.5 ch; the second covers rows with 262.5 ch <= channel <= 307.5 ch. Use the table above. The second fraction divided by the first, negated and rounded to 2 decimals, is -2.00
